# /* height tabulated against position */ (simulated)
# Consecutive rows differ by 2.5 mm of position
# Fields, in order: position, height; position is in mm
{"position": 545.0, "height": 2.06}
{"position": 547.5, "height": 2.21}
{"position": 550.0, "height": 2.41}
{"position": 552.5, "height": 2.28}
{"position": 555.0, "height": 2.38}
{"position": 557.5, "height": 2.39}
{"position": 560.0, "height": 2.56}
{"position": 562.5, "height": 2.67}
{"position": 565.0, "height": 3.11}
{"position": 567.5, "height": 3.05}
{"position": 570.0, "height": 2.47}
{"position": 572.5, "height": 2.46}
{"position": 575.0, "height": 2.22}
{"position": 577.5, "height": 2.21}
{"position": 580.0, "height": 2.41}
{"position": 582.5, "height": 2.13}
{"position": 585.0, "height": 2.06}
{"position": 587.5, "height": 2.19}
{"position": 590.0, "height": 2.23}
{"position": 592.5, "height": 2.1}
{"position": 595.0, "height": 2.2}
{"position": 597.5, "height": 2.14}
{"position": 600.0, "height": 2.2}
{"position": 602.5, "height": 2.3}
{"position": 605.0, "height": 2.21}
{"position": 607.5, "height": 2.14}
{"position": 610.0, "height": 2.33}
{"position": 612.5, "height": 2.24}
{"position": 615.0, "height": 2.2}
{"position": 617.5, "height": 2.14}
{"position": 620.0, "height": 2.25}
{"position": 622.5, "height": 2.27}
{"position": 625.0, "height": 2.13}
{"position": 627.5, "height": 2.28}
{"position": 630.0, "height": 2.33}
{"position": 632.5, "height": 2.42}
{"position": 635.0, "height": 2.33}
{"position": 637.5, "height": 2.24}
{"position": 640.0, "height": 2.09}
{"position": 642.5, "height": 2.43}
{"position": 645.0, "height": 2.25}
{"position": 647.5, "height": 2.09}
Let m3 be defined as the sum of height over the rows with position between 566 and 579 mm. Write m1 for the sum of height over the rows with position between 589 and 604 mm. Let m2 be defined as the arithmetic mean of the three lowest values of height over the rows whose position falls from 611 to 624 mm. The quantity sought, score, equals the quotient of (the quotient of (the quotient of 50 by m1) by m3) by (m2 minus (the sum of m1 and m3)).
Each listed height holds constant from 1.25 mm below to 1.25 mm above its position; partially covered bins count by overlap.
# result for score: -0.013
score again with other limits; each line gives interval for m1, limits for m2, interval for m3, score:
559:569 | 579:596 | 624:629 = -0.073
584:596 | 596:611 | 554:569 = -0.012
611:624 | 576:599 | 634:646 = -0.020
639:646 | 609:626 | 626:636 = -0.056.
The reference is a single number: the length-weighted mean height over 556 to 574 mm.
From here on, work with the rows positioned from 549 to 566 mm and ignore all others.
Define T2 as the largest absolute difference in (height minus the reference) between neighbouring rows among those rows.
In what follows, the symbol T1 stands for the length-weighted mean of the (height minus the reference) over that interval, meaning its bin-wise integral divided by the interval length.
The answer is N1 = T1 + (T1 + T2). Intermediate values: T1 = -0.13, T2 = 0.44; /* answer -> 0.2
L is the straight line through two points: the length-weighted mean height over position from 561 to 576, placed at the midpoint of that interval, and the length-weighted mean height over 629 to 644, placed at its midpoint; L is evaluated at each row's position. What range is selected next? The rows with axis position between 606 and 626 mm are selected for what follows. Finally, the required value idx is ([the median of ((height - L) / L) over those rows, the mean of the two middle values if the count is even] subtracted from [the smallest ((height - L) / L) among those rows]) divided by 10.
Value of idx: -0.0045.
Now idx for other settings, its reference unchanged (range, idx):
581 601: -0.0054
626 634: -0.0027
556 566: -0.0090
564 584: -0.0105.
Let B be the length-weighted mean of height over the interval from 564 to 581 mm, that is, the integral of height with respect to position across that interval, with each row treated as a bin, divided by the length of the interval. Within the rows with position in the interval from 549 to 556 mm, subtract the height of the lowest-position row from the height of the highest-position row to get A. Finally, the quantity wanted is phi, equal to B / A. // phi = -85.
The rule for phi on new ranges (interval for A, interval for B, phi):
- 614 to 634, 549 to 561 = 11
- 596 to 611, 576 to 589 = 12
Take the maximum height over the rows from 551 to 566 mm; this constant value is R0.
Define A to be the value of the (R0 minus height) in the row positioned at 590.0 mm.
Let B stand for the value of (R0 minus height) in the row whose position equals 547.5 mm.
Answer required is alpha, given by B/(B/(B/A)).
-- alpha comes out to 1.02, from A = 0.88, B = 0.90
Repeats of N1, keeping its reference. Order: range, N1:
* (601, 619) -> -0.7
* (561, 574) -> 0.7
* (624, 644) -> -0.4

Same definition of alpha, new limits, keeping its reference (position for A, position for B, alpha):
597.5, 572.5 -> 0.67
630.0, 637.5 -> 1.12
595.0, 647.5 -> 1.12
